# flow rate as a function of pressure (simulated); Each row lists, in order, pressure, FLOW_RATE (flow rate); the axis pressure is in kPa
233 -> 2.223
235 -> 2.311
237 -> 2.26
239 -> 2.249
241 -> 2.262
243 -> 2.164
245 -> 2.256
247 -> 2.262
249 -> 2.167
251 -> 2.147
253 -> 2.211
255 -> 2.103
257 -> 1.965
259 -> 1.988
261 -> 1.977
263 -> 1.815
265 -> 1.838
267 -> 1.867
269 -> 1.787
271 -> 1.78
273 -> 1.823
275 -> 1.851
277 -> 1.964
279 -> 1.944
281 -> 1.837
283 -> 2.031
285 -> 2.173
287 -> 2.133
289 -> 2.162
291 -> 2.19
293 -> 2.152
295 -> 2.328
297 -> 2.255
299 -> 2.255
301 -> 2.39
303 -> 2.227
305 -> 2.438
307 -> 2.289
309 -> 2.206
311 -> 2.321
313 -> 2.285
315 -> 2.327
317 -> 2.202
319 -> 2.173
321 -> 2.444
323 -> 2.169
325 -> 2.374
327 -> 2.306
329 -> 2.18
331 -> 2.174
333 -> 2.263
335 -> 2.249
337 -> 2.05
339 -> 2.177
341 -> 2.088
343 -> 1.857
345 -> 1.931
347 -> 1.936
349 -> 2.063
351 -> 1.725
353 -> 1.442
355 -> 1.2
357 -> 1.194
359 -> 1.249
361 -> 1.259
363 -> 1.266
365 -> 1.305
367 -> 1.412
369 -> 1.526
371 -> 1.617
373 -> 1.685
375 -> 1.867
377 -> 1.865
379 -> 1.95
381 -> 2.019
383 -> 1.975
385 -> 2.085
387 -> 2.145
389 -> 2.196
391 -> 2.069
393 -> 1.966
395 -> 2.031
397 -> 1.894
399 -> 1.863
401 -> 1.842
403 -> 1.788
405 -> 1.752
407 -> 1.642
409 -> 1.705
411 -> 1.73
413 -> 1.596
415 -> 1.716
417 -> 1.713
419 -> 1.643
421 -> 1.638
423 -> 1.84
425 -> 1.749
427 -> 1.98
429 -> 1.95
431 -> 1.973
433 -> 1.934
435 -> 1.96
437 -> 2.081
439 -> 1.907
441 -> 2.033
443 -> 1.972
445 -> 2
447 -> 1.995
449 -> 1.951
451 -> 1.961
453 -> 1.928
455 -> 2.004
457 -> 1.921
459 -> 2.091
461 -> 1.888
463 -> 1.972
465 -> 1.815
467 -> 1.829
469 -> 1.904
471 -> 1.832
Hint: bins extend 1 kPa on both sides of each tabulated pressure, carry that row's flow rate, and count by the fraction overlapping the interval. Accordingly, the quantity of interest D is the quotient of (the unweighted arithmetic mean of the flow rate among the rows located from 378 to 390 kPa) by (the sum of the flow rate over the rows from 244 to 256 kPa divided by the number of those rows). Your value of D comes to 0.94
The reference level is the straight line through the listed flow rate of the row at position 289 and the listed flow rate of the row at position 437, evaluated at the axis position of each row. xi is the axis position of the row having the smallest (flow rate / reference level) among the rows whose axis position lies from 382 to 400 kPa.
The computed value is 399 kPa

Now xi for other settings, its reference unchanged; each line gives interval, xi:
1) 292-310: 293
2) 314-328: 323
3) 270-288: 271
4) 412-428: 413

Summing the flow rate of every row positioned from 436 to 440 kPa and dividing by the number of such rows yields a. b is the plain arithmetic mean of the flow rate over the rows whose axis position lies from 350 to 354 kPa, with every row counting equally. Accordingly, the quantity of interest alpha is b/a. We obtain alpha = 0.79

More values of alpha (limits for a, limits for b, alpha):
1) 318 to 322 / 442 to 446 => 0.86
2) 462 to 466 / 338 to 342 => 1.13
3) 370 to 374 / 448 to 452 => 1.18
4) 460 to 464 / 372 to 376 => 0.92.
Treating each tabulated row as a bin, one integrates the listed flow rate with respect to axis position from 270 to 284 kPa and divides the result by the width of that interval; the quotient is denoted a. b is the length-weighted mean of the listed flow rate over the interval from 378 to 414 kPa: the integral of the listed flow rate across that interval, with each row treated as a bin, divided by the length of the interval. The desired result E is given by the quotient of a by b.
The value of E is 0.99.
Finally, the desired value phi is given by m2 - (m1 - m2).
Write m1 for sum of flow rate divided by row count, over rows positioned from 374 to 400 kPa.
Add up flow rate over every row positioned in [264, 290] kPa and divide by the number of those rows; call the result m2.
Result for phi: 1.88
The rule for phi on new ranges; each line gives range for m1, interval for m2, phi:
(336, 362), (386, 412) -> 2.08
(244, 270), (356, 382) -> 1.08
